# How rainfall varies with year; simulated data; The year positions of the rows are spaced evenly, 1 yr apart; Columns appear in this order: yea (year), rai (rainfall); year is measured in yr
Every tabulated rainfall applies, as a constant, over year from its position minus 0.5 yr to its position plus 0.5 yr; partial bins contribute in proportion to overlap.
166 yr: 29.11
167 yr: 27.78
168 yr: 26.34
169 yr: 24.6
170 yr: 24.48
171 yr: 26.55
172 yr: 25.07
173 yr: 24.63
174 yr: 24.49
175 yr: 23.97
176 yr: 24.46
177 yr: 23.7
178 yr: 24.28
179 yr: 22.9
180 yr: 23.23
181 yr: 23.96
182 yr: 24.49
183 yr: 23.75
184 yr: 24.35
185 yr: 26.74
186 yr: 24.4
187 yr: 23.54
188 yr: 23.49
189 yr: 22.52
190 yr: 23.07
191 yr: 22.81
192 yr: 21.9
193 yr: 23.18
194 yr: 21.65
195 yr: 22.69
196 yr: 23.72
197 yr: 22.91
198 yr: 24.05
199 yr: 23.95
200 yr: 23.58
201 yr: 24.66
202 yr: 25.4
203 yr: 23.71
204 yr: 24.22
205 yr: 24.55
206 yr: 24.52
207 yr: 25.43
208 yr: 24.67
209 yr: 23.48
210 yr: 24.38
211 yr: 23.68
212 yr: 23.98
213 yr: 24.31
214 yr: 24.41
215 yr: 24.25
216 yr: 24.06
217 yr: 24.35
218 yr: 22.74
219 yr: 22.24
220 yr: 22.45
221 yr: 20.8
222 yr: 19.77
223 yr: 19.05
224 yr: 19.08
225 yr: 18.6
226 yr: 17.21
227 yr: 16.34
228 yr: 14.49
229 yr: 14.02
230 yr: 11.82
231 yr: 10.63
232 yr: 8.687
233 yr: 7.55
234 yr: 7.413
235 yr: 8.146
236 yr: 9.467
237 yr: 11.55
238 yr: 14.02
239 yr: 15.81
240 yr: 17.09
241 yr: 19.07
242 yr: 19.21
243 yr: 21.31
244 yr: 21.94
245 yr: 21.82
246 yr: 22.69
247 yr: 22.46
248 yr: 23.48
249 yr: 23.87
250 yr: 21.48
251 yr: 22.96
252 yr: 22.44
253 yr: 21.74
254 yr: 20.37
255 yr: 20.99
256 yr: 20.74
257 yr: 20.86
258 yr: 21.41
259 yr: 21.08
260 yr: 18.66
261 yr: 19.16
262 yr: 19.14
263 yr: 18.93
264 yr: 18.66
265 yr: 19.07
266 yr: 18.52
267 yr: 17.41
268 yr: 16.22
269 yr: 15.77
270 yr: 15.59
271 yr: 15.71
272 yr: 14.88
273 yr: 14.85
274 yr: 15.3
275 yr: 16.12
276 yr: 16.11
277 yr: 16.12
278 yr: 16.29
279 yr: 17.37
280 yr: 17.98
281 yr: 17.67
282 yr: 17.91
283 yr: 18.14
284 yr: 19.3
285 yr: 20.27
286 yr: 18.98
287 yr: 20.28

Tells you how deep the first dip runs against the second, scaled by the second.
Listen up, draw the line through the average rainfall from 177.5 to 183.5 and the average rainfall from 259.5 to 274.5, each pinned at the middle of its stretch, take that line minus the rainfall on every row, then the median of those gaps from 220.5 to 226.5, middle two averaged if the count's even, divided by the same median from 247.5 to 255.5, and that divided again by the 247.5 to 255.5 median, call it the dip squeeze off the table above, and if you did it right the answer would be 0.10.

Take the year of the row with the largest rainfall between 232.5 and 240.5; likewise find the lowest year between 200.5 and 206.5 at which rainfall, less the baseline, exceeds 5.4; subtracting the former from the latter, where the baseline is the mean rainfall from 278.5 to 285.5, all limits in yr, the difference -39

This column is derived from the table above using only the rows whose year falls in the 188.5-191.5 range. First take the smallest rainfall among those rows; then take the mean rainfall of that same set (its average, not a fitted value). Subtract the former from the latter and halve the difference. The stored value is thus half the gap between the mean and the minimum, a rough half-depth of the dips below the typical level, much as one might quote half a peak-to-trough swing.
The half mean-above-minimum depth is 0.1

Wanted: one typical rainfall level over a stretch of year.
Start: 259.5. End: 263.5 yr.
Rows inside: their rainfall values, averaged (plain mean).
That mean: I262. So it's 19.0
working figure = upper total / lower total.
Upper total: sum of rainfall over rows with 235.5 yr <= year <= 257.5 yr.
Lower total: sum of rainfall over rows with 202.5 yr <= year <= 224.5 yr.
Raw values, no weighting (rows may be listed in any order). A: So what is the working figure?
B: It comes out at 0.85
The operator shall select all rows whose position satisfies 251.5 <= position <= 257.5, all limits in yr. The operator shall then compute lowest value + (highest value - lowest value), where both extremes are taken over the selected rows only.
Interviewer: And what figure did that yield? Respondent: 22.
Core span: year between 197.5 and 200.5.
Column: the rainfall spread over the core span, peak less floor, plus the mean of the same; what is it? 24.3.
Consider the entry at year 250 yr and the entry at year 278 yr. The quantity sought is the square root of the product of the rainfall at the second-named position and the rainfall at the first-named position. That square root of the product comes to 19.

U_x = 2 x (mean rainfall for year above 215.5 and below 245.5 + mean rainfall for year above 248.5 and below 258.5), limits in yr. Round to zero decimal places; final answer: 77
